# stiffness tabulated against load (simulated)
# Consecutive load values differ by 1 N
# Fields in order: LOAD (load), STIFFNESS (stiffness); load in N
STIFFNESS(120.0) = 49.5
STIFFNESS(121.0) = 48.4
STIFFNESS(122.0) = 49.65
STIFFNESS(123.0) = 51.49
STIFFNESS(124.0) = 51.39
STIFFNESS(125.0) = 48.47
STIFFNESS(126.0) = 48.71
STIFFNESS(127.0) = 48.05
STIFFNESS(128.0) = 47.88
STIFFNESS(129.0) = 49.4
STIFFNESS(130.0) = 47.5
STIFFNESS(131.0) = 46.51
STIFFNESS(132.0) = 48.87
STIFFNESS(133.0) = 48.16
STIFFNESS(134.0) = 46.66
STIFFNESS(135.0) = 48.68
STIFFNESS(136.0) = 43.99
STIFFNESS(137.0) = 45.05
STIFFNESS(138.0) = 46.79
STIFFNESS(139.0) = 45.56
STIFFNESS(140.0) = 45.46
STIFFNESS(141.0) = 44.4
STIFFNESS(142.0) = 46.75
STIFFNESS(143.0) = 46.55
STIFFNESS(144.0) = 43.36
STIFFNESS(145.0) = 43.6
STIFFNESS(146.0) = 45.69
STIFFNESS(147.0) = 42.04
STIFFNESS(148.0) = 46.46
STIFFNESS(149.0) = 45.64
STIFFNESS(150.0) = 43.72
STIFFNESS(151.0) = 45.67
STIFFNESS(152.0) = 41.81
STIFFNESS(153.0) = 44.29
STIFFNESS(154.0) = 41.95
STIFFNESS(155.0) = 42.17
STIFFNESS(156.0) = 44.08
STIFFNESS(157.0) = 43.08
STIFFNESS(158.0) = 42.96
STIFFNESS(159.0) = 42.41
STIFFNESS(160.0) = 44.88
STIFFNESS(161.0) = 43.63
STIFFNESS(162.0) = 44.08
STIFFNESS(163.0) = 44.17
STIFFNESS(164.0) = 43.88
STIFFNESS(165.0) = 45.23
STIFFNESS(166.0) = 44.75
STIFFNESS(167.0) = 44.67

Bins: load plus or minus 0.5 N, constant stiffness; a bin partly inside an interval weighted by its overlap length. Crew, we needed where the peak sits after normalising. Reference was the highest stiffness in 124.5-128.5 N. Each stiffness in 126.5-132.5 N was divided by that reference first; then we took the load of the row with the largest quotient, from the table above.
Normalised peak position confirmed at 129.0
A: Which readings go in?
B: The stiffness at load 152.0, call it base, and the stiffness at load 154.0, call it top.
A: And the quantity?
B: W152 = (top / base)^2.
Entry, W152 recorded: 1.01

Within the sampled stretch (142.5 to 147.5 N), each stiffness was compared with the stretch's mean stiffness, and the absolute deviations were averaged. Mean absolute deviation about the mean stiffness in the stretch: 1.5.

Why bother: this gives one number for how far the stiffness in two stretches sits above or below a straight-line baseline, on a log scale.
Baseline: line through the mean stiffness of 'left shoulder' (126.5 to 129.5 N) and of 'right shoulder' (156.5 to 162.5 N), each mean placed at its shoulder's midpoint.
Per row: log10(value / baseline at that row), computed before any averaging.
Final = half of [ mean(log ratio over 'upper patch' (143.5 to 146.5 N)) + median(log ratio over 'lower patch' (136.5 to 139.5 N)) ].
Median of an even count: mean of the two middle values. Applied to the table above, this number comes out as -0.013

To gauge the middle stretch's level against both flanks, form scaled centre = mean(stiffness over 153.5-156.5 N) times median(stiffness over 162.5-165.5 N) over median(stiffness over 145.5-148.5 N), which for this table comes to 41.3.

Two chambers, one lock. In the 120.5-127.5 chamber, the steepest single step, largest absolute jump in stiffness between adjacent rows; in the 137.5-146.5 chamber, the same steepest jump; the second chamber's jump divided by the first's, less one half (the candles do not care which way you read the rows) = 0.59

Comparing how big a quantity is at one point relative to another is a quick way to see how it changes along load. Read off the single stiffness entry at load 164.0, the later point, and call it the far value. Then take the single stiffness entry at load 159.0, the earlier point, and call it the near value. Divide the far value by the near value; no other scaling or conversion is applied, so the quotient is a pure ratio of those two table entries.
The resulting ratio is 1.03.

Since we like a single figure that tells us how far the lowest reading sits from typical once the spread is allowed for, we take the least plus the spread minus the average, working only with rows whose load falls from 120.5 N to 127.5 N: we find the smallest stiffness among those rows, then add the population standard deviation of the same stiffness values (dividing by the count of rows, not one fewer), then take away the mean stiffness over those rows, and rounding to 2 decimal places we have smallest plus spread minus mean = -0.06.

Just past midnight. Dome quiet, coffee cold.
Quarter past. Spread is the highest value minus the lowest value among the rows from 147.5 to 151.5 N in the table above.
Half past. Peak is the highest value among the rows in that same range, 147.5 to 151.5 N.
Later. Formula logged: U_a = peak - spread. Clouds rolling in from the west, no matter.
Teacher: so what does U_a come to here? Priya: 43.7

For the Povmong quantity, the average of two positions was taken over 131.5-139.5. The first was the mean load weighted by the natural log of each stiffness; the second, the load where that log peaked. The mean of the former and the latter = 133.7 N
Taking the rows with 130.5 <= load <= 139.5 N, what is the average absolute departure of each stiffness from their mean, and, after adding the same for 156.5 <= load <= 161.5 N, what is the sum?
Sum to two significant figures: 2.0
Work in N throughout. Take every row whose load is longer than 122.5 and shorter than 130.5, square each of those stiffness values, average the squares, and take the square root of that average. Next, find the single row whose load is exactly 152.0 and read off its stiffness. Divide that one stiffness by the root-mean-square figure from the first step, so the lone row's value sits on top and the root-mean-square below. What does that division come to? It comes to 0.85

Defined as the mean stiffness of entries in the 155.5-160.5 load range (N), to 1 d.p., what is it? 43.5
